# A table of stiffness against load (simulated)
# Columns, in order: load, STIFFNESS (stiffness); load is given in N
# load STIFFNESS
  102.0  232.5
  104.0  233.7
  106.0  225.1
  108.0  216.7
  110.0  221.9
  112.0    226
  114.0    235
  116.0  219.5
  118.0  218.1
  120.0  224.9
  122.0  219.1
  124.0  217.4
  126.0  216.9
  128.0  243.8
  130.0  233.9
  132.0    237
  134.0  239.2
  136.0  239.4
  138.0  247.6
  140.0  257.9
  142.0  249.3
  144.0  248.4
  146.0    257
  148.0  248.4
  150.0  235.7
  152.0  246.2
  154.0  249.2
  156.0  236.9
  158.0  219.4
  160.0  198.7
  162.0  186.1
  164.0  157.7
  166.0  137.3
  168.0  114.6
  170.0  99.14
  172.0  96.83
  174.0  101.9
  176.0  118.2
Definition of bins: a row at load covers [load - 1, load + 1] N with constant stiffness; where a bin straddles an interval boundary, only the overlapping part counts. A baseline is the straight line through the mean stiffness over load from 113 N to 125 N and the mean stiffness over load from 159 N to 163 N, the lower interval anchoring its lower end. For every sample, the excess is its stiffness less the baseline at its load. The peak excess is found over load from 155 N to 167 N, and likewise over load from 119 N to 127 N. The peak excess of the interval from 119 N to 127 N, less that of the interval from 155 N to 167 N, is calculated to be -38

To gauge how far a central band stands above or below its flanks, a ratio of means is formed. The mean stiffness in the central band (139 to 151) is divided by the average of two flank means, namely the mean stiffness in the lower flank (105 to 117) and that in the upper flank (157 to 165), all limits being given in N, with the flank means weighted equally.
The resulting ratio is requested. 1.2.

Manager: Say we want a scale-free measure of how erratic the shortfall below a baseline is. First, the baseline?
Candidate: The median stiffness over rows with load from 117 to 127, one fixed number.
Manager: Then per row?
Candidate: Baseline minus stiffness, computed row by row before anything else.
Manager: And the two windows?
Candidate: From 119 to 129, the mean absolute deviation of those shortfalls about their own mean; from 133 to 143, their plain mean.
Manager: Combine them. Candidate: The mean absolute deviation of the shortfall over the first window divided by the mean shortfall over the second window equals -0.28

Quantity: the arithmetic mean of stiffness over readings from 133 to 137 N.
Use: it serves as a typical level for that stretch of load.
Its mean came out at 239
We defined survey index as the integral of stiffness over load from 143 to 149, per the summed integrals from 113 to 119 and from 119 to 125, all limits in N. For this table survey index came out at 0.57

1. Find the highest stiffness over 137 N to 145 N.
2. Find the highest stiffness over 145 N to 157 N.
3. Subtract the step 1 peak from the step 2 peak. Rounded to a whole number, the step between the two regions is -1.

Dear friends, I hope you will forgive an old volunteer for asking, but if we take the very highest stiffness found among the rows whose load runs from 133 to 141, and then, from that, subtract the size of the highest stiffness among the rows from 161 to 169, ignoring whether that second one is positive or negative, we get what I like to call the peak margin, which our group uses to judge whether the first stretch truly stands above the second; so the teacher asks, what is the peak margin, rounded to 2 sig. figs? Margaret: 72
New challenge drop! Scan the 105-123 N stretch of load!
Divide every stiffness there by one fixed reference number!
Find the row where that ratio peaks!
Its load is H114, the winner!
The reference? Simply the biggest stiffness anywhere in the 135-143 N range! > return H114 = 114.0 N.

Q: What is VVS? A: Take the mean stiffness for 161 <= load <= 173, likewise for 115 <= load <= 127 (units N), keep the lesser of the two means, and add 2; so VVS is 134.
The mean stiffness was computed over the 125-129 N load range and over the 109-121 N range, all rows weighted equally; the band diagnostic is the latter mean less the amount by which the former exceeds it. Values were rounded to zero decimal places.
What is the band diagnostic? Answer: 218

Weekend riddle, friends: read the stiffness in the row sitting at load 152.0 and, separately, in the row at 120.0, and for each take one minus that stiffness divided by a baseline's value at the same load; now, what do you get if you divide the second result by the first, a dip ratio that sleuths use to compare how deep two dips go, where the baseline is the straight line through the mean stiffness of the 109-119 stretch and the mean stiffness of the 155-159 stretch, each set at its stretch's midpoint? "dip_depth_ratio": 0.0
